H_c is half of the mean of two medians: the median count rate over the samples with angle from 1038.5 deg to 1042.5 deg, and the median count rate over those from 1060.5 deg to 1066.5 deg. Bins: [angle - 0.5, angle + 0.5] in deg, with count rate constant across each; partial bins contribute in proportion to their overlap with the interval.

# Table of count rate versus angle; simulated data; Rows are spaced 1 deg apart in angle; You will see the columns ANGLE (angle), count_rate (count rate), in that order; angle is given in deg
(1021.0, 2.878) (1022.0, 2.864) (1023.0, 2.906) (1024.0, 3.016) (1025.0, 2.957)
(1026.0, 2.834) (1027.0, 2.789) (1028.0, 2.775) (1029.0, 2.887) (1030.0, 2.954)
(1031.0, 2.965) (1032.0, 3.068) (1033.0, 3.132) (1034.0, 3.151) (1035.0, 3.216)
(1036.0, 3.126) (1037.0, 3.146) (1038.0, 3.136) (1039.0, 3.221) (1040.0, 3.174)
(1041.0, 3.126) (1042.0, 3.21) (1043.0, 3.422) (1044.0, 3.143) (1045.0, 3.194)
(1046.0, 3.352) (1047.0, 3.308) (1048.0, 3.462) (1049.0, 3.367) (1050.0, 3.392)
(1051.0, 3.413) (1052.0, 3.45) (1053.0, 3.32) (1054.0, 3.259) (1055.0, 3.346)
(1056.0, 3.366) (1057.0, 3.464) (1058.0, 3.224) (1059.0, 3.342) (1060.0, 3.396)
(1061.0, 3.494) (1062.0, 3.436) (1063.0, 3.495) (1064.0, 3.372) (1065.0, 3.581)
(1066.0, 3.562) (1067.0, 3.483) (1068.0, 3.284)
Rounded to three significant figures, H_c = 1.67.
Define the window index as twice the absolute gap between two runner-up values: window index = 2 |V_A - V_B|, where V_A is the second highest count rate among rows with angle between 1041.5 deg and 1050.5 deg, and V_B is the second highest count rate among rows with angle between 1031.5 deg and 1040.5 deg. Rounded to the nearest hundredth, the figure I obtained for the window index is 0.41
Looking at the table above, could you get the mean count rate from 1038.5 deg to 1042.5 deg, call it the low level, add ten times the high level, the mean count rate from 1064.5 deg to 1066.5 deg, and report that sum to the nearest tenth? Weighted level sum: 38.9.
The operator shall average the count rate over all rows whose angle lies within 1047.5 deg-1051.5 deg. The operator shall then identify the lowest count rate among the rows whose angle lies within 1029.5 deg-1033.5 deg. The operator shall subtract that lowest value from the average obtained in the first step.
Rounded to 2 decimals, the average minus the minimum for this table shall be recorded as 0.45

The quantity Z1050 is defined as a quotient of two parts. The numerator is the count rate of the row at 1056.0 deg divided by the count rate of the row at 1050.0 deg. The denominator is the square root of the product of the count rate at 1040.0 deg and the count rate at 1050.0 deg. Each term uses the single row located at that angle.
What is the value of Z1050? 0.302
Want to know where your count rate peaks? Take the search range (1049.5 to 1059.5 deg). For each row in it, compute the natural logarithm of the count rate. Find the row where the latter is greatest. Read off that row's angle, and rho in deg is 1057.0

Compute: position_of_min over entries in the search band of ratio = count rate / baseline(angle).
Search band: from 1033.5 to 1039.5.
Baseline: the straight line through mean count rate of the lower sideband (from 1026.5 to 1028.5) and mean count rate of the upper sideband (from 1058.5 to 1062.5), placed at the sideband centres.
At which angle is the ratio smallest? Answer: 1038.0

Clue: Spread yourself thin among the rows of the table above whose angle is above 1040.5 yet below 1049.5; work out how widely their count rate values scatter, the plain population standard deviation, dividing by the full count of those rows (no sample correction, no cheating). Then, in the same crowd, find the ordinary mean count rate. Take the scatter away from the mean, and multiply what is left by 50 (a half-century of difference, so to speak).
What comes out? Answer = 159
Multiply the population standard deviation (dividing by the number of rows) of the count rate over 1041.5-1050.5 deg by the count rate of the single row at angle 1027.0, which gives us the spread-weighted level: 0.29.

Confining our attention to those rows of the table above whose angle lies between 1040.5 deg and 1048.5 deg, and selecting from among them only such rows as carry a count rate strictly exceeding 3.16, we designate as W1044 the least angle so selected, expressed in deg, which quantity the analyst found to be 1042.0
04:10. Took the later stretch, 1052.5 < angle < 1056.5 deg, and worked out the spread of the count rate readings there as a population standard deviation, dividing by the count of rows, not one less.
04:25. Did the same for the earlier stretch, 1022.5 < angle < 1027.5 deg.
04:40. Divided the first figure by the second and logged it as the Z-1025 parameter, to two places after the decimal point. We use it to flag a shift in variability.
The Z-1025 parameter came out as 0.49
